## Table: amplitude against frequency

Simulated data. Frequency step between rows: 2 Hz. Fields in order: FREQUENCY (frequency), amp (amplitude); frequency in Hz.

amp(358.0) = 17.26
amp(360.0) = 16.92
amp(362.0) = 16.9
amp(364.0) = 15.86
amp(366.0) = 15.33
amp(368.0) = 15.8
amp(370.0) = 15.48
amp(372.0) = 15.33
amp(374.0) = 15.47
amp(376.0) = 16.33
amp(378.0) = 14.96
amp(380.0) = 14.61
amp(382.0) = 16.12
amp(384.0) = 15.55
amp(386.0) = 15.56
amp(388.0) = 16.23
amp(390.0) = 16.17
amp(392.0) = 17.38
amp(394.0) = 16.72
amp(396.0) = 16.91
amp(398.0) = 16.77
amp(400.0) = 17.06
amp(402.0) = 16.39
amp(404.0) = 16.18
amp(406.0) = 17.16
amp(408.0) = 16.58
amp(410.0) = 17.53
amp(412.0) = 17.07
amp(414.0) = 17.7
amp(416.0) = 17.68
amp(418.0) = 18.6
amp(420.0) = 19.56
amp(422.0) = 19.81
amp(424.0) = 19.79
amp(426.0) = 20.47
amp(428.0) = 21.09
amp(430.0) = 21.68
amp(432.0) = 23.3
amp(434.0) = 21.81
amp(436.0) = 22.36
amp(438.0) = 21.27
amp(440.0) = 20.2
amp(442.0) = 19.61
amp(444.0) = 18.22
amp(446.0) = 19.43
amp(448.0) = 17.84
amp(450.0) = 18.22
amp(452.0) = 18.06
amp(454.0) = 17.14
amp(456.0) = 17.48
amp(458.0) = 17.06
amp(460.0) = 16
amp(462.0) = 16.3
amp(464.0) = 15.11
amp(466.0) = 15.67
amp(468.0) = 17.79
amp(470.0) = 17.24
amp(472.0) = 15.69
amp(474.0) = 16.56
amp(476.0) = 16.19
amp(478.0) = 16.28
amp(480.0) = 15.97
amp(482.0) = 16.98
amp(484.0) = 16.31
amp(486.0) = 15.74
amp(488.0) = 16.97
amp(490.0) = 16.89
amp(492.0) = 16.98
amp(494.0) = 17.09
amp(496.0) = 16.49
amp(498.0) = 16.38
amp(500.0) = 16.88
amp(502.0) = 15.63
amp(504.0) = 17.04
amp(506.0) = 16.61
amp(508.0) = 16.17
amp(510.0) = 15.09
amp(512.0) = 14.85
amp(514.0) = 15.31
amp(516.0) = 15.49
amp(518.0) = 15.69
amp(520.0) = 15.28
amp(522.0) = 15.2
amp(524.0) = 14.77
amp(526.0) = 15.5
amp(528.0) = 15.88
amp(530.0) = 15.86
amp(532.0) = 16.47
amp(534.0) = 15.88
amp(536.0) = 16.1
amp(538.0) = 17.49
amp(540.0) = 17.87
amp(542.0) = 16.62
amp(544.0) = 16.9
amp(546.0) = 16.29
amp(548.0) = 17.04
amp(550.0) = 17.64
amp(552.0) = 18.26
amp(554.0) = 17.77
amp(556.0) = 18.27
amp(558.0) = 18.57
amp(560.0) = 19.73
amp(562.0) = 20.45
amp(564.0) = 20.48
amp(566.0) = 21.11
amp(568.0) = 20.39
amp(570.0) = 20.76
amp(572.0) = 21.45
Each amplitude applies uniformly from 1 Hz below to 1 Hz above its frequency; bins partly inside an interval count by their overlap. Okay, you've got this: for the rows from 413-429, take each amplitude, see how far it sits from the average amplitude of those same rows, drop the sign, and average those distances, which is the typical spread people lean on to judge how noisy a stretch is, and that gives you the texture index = 1.0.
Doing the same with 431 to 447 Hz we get 1.4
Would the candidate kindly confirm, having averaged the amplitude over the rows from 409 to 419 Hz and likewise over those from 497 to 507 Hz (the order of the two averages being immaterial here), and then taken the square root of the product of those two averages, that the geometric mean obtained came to 17.1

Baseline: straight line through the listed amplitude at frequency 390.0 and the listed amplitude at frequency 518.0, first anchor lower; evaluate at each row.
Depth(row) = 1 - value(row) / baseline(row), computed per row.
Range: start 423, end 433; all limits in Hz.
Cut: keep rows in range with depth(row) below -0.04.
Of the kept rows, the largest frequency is 432.0 Hz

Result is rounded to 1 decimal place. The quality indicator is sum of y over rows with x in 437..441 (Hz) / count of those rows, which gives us 20.7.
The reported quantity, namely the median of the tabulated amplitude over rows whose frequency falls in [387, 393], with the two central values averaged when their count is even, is 16.2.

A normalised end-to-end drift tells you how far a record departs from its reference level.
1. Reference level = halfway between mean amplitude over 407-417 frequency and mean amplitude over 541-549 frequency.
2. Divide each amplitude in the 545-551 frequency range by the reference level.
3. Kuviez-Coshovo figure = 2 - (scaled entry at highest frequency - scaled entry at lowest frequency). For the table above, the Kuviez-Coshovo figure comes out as 1.92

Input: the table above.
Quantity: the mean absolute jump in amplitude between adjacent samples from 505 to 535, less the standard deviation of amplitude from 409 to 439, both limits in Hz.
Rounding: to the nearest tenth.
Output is -1.5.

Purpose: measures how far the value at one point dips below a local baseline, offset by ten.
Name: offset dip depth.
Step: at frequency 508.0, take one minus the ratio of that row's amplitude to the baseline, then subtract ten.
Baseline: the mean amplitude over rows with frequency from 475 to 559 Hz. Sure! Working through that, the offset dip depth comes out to -9.98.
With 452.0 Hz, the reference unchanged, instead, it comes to -10.10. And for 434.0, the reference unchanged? -10.33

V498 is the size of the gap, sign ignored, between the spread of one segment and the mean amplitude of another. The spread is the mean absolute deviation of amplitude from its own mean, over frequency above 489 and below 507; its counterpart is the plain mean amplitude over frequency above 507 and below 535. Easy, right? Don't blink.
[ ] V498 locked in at 15.2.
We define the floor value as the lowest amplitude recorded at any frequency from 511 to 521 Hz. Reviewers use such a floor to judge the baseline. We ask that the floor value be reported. 14.85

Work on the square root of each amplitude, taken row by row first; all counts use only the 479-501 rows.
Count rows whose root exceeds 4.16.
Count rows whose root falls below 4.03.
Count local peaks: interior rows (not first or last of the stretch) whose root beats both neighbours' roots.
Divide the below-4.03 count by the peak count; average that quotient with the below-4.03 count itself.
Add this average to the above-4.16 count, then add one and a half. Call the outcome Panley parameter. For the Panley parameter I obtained 3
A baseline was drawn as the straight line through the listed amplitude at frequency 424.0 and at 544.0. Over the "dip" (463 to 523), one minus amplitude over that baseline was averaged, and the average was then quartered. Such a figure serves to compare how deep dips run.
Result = 0.027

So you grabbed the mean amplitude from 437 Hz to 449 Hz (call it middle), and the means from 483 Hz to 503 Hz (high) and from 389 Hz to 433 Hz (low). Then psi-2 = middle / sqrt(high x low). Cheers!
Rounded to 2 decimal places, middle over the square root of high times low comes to 1.12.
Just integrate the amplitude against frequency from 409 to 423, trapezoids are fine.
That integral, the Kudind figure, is 256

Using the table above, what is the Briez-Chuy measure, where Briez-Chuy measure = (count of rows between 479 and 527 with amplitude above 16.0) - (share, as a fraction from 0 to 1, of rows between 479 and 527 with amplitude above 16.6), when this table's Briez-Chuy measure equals 12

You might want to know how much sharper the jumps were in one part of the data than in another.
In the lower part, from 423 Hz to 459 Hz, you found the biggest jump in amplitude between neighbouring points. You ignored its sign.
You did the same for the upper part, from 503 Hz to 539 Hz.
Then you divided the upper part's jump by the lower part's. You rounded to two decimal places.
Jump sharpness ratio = 0.86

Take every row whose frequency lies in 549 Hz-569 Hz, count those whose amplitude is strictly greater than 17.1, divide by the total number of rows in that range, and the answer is 1.0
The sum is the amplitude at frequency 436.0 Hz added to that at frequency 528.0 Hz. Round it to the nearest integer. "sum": 38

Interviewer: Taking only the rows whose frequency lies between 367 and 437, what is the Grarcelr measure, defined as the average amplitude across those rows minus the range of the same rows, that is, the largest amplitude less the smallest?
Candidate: 8.9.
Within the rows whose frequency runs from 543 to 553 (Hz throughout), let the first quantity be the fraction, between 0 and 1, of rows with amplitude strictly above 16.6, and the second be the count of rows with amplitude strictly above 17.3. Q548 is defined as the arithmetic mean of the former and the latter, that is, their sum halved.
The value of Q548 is 1.40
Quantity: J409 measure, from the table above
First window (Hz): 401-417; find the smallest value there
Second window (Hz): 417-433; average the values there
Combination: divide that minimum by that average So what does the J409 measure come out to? 0.79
